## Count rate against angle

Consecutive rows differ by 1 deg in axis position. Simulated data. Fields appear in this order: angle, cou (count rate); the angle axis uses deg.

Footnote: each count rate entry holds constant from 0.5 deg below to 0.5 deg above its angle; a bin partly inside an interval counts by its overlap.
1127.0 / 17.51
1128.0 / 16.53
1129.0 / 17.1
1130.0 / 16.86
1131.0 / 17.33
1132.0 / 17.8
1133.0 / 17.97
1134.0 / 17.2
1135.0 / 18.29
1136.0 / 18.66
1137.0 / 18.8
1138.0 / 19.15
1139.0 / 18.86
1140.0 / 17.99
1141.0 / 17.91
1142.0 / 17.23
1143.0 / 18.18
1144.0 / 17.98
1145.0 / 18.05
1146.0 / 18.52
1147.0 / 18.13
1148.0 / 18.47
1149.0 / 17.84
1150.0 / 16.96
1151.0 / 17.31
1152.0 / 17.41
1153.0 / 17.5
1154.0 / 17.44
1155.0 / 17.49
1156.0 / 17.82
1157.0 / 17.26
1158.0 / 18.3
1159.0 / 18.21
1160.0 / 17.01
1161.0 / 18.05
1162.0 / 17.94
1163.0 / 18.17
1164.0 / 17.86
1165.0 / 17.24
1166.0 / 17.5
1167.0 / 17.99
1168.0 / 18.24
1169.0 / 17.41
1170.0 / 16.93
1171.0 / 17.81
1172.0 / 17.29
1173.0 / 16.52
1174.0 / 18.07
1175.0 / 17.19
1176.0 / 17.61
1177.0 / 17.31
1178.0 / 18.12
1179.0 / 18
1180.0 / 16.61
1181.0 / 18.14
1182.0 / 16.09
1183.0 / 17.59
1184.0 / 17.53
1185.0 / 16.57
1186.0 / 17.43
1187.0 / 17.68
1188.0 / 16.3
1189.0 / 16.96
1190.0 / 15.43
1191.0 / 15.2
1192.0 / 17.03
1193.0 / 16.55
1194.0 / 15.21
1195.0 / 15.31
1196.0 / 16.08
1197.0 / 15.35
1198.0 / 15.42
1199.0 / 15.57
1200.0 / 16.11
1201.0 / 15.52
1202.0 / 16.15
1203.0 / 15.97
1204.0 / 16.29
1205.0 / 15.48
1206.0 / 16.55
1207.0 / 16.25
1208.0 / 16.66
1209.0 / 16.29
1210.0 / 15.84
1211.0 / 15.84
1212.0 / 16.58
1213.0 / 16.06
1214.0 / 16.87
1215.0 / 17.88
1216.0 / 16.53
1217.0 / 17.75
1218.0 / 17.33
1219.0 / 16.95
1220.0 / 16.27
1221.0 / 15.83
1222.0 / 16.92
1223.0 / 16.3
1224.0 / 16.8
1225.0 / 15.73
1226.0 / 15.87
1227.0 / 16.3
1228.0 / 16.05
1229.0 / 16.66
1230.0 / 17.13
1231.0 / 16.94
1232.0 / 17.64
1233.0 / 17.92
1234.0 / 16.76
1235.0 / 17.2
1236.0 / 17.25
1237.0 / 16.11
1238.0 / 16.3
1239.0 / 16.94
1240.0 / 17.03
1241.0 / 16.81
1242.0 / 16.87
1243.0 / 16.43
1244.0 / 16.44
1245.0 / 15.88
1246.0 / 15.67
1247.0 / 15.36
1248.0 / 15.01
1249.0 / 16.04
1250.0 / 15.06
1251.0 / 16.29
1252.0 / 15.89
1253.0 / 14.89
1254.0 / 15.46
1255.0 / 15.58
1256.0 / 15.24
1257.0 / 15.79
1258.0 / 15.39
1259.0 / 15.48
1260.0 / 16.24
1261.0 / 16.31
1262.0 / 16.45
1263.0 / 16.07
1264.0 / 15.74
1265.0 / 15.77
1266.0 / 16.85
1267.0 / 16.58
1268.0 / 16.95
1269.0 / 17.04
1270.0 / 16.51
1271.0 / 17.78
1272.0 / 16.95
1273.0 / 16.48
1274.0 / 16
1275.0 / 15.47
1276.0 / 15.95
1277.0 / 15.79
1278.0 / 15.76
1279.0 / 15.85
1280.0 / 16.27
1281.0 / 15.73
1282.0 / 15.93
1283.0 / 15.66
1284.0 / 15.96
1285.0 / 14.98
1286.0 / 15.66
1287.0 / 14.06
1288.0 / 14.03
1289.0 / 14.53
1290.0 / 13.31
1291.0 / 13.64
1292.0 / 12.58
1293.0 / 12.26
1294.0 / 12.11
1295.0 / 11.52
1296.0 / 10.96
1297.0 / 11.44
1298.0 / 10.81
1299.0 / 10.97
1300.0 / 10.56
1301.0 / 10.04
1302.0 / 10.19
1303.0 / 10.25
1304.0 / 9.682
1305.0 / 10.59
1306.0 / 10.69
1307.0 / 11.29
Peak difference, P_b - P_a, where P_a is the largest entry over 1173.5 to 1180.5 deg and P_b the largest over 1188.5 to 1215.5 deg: -0.24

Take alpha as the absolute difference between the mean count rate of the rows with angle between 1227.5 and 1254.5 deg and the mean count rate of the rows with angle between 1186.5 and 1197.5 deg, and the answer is 0.3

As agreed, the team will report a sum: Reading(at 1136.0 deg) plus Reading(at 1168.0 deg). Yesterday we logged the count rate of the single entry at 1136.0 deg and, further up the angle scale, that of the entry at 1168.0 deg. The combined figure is 36.9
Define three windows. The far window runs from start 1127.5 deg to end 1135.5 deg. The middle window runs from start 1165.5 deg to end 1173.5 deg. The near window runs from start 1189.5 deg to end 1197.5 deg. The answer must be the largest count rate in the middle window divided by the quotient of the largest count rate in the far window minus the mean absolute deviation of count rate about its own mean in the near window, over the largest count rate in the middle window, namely 18.8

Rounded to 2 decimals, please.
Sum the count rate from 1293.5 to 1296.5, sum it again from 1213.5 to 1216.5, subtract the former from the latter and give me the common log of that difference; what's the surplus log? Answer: 1.22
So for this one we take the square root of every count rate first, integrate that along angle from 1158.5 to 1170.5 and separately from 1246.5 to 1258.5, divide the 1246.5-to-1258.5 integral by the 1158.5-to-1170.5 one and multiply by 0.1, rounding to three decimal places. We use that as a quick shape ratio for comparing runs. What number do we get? 0.094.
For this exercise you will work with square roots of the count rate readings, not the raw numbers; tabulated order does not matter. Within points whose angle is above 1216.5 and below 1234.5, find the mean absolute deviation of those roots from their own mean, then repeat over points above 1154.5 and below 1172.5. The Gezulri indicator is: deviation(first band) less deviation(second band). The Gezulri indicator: 0.020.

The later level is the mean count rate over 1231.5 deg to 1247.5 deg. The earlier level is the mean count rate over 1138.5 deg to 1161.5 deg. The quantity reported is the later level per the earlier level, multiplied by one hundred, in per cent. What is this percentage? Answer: 93.5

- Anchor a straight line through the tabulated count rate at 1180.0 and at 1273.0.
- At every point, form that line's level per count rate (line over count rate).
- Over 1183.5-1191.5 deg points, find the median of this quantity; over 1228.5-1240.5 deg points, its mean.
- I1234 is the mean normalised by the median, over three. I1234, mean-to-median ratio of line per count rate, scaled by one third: 0.328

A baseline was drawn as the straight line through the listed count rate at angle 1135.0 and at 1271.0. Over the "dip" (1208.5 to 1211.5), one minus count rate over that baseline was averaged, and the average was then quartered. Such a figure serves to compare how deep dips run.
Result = 0.028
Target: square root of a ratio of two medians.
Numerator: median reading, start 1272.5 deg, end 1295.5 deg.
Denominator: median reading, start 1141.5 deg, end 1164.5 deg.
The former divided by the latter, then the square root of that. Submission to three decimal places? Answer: 0.936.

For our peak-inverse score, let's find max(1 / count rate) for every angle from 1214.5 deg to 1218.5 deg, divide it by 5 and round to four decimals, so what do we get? 0.0121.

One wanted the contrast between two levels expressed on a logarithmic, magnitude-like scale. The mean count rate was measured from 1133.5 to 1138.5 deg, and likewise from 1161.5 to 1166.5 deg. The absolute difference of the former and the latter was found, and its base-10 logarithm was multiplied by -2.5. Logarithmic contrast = 0.4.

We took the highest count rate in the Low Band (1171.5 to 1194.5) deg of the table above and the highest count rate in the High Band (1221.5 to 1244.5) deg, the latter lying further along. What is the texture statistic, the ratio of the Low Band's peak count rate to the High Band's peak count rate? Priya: 1.01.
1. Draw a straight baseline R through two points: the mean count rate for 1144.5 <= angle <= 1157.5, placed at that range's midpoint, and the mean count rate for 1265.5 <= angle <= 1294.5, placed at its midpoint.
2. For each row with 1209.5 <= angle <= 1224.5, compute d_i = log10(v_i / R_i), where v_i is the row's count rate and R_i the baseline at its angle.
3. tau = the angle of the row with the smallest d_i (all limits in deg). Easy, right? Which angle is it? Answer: 1210.0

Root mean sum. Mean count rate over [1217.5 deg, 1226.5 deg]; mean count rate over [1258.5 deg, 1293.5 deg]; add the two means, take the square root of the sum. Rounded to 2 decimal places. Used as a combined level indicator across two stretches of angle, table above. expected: 5.66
